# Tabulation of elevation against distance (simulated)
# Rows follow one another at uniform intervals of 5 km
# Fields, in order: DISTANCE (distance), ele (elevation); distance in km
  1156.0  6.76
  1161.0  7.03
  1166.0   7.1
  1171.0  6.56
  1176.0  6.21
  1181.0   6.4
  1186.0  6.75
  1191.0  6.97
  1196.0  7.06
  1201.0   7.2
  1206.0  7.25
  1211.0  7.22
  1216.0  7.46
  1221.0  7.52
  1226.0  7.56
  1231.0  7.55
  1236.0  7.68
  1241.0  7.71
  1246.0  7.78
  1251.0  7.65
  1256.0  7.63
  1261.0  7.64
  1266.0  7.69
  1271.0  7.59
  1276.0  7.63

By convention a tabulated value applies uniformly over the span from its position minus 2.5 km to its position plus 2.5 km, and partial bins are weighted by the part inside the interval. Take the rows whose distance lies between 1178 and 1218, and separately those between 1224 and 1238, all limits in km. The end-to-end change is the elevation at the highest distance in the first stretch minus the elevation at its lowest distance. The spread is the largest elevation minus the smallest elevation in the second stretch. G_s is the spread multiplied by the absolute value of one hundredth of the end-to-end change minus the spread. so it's 0.016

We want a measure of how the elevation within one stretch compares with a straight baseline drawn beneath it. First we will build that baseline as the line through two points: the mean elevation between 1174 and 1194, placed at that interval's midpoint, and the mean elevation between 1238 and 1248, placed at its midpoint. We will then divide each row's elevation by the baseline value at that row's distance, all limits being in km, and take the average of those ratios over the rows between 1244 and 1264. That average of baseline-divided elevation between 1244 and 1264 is 0.97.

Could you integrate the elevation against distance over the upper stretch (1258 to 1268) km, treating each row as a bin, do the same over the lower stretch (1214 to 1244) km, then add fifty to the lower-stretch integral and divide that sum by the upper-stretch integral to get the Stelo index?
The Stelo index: 3.6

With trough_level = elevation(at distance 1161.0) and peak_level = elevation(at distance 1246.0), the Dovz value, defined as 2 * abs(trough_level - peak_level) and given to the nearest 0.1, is 1.5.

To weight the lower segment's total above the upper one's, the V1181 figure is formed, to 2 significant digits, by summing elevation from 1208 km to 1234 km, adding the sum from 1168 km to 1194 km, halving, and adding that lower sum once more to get 68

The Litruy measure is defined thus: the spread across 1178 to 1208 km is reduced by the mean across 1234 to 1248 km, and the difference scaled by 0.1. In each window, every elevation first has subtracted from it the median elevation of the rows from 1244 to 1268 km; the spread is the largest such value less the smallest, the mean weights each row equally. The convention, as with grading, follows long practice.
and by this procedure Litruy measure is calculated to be 0.078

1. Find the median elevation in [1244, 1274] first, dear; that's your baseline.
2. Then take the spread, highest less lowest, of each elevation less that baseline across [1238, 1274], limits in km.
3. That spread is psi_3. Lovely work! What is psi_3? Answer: 0.19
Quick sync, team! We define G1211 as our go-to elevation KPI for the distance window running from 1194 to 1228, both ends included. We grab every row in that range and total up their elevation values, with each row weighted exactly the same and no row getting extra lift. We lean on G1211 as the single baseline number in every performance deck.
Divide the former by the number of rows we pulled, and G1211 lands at 7.32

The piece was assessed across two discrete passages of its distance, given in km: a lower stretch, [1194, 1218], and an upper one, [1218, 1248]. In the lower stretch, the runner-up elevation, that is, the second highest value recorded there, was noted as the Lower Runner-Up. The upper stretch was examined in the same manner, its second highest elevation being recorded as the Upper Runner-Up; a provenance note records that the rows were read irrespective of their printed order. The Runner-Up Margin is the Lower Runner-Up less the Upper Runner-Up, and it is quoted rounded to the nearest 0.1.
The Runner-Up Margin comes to -0.5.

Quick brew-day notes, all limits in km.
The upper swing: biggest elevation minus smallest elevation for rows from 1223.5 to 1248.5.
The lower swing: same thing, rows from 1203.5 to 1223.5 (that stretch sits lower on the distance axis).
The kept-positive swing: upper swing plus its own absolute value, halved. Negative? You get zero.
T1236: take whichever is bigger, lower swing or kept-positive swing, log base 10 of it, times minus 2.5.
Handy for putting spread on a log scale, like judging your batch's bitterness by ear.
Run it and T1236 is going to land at 1.3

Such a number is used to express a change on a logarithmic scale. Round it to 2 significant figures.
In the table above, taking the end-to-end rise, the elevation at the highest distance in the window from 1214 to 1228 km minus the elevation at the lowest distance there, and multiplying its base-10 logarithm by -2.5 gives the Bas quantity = 2.5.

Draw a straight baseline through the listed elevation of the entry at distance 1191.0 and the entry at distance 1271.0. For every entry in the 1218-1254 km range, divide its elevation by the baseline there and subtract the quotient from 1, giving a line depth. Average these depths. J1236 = -0.043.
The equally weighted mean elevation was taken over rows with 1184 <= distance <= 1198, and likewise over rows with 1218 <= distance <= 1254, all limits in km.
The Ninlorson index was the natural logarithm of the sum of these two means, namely 2.678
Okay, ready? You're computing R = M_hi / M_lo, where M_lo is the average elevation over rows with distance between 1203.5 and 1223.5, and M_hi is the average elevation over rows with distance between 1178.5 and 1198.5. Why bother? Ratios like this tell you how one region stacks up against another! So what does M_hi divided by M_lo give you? 0.923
